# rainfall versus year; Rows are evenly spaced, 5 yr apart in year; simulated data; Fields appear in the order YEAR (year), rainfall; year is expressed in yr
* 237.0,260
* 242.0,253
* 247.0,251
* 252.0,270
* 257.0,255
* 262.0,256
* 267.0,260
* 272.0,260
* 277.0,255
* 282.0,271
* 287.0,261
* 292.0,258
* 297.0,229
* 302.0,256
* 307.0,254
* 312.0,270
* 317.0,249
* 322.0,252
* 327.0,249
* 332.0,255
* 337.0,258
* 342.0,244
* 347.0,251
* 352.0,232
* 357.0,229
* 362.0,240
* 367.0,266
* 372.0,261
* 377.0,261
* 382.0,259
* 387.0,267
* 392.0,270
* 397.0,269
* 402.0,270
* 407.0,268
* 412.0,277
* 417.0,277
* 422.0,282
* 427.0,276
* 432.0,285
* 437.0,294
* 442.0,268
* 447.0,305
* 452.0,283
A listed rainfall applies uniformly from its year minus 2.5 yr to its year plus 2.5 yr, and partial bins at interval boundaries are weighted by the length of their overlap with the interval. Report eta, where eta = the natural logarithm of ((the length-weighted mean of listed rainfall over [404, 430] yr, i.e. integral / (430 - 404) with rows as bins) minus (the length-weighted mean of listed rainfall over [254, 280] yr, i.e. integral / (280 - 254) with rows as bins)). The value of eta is 2.9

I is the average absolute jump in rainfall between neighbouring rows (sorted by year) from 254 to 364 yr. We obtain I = 9.7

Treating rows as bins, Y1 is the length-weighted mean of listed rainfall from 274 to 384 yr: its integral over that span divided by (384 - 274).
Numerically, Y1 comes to 253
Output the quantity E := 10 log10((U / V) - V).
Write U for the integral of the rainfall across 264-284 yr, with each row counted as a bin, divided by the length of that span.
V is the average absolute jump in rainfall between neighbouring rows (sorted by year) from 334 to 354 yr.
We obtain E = 8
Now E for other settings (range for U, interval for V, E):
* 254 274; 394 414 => 18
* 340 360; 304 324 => 7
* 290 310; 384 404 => 22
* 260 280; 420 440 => 14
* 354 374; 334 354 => 7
